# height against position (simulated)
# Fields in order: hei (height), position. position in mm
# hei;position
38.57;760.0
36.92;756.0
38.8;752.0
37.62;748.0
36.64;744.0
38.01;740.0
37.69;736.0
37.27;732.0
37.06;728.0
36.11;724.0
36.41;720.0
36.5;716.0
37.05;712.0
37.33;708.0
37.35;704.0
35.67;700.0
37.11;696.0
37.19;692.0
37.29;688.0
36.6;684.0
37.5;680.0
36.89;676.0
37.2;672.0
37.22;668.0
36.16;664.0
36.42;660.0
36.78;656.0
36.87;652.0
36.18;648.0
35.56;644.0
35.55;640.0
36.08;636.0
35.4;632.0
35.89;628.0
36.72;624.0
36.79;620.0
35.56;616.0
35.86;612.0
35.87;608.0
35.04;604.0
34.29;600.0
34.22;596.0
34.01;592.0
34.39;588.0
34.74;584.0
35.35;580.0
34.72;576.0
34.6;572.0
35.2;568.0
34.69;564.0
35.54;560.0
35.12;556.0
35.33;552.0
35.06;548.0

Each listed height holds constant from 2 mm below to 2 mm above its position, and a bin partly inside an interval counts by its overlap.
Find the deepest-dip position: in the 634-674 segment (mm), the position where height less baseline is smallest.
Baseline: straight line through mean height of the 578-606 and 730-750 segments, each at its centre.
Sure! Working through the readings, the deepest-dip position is 644.0 mm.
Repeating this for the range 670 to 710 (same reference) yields 700.0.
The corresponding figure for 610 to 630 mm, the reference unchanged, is 616.0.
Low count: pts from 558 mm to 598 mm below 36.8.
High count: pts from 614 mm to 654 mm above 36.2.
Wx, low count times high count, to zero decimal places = 30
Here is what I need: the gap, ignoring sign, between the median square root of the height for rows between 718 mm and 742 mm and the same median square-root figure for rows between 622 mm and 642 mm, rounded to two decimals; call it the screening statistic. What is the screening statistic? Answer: 0.11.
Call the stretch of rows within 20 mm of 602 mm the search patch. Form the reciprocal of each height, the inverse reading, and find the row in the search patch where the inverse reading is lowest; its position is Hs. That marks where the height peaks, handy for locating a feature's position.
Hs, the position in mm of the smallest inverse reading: 620.0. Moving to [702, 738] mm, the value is 736.0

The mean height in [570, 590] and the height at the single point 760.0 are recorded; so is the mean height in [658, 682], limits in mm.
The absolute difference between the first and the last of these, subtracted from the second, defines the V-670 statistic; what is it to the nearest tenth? 36.4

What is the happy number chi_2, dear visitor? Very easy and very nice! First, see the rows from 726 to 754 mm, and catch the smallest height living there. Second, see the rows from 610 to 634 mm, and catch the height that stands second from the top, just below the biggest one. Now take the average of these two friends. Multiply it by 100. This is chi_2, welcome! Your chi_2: 3668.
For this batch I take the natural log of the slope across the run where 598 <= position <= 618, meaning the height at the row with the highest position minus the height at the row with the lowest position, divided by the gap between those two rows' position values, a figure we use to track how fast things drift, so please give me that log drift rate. -2.5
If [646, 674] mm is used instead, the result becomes -3.2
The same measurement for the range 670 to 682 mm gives -3.3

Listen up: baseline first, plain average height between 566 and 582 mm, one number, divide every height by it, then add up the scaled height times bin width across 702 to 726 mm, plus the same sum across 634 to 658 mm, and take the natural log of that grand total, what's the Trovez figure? 3.914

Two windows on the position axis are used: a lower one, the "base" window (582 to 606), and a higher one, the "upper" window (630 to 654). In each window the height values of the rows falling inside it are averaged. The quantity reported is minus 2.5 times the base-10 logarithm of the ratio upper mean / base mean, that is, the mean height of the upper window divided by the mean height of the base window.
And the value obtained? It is -0.046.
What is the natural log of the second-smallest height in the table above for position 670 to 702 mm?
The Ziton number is 3.60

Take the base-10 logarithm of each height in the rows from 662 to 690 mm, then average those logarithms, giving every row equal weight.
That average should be 1.568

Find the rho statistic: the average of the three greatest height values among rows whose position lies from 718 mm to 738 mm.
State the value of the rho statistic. 37.3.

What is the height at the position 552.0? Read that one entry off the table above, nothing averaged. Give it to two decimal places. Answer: 35.33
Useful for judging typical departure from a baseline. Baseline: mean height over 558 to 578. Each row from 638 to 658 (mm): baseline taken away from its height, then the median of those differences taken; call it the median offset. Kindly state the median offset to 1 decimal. 1.2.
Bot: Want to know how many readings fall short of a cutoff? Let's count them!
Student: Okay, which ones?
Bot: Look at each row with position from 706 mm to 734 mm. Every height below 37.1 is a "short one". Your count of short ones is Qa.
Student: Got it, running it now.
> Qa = 5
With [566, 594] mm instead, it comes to 7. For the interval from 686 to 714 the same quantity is 2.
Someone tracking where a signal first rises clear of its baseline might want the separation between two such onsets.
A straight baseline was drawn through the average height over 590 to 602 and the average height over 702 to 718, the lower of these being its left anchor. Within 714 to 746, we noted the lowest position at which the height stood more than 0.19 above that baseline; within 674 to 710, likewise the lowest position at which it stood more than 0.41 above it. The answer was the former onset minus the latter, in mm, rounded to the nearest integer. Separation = 64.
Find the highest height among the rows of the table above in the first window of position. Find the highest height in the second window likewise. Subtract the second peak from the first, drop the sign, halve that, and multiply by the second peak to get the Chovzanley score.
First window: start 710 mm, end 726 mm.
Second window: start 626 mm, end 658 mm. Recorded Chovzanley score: 3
